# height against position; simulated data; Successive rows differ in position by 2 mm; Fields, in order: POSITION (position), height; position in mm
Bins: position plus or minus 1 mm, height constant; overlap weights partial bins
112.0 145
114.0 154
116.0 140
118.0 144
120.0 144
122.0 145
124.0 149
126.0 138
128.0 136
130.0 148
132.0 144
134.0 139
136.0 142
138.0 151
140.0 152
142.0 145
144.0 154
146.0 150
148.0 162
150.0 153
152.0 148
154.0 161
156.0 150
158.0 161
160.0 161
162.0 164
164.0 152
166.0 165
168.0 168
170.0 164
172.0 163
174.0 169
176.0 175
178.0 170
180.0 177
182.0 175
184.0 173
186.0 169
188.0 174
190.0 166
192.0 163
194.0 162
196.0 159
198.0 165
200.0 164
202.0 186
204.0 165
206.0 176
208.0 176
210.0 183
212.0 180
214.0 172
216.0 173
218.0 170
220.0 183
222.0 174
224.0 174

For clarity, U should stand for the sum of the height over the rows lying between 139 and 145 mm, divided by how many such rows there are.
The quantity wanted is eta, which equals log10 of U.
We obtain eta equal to 2.18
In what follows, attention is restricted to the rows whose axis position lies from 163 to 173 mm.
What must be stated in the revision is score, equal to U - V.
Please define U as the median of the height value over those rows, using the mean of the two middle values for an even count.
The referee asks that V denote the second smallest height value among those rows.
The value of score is 1.0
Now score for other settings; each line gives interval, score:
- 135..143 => 3.0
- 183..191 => 2.0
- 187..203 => 2.5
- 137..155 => 4.0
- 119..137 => 6.0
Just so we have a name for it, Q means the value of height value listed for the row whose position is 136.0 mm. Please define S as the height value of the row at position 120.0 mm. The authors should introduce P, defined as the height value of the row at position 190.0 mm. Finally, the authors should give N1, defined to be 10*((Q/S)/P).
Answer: 0.059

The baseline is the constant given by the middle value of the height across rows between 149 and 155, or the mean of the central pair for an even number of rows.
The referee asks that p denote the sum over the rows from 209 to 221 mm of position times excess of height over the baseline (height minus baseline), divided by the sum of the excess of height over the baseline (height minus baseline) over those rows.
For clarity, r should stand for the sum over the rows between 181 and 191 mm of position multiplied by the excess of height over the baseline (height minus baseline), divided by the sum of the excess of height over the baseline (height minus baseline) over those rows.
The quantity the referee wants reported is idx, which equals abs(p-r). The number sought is 29.2 mm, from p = 214.8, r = 185.6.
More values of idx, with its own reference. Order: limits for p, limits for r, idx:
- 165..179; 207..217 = 39.1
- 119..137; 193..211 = 75.4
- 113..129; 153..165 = 36.3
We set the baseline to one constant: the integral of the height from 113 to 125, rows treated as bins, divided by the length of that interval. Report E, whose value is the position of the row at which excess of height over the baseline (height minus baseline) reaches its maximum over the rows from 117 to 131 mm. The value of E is 124.0 mm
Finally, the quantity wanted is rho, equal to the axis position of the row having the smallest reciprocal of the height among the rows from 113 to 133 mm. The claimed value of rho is 114.0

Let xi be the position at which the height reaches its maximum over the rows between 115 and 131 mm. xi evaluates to 124.0 mm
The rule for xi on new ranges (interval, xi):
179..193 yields 180.0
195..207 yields 202.0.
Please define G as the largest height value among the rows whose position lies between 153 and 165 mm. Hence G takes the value 164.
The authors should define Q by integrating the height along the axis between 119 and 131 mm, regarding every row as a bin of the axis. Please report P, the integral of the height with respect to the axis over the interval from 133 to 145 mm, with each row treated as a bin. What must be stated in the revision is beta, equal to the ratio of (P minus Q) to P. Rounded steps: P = 1766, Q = 1720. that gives 0.03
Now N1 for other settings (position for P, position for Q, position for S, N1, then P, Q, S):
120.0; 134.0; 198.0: 0.059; 144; 139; 165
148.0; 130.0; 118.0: 0.063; 162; 148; 144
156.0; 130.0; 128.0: 0.073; 150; 148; 136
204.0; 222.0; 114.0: 0.068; 165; 174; 154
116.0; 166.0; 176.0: 0.067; 140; 165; 175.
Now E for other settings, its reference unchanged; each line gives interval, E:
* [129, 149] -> 148.0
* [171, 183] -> 180.0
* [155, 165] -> 162.0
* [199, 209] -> 202.0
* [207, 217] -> 210.0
